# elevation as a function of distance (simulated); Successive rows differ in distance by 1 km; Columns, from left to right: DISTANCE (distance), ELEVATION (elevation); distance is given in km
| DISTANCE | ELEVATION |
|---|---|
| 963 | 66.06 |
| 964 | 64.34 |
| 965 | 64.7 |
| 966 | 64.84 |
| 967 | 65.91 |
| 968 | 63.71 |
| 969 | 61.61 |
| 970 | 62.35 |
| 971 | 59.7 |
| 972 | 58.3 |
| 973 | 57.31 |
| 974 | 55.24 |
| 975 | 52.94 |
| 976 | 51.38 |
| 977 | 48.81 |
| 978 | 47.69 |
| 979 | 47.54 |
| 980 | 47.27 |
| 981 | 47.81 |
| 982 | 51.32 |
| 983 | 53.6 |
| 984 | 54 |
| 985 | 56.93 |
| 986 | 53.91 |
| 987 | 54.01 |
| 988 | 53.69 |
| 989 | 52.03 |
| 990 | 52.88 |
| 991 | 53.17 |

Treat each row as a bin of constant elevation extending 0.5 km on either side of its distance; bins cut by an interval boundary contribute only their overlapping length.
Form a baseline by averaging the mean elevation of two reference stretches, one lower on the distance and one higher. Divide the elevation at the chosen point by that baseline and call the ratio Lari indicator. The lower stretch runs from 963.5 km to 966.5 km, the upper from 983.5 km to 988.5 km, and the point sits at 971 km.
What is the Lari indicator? 1.00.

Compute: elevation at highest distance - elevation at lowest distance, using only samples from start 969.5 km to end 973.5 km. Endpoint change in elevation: -5.0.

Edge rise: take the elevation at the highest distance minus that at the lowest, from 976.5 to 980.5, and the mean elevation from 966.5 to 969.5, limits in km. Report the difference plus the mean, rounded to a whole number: 62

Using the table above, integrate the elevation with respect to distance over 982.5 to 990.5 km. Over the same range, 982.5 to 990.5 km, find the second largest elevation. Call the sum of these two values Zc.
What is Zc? 485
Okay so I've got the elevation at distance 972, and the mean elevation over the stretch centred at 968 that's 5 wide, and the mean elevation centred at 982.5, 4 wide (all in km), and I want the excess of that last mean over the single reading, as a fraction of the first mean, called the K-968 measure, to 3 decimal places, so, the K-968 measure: -0.104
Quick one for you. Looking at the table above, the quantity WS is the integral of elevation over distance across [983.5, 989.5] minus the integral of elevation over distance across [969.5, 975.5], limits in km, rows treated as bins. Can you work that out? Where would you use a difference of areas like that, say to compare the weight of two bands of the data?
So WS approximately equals -21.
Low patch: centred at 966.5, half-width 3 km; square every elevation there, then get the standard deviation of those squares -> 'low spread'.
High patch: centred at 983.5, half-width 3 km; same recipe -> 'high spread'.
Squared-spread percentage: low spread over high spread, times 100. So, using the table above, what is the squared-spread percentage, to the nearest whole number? 58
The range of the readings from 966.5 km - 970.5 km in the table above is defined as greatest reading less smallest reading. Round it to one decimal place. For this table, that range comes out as 4.3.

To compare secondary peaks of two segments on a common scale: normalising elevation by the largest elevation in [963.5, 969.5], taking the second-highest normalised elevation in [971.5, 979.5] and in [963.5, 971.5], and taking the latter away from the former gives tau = -0.11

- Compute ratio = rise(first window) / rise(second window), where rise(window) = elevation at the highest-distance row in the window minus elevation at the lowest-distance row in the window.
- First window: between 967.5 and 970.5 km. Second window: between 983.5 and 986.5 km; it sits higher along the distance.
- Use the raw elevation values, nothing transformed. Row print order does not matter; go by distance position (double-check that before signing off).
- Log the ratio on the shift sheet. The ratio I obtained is 15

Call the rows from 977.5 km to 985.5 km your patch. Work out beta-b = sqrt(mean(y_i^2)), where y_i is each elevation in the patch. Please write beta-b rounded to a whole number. 51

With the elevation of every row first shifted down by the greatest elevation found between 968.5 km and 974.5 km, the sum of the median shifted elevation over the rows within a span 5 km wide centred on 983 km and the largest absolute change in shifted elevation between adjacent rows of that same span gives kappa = -5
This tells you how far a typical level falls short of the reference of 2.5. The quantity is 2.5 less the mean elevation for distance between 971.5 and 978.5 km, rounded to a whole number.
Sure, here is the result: -51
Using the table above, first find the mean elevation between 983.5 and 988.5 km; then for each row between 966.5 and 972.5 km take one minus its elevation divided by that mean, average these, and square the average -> 0.019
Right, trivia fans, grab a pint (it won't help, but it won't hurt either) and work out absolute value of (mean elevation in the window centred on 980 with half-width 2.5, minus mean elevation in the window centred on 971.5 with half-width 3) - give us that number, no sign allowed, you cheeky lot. 10.8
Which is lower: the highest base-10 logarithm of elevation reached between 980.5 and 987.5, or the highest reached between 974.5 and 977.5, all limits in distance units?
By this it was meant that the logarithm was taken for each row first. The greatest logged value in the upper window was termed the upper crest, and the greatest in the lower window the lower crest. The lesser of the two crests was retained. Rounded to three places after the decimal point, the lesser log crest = 1.724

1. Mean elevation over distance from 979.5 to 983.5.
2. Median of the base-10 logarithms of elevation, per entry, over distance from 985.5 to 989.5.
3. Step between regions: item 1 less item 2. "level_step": 48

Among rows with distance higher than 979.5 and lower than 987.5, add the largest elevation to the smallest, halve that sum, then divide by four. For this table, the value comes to 13.0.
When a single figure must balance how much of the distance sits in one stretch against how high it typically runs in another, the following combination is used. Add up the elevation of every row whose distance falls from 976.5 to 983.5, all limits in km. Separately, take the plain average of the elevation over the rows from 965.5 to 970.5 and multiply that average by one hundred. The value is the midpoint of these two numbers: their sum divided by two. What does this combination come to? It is 3356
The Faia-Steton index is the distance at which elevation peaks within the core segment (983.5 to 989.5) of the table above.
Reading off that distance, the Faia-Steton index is 985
